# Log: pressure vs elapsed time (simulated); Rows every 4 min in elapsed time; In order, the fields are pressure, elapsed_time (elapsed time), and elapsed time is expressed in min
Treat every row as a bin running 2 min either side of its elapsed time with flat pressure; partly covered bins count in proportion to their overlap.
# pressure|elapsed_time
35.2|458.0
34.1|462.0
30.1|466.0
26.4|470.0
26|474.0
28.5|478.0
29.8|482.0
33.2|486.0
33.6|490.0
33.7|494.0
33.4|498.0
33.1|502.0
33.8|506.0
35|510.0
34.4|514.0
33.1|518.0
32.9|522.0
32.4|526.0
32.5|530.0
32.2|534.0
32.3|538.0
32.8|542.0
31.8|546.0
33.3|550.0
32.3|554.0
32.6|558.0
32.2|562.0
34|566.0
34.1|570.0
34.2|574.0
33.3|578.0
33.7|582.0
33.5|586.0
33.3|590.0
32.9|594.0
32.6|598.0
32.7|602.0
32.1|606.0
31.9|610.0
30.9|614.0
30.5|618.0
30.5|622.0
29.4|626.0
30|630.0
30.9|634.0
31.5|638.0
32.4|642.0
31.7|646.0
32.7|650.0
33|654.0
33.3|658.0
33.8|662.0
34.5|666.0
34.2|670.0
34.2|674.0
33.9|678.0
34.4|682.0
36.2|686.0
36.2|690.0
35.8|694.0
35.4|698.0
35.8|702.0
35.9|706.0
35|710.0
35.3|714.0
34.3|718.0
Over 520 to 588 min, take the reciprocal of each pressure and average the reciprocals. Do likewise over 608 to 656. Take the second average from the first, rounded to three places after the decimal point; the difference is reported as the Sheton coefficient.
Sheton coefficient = -0.002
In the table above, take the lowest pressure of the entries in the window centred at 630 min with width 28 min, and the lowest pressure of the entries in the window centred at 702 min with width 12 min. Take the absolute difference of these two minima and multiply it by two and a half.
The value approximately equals 15.0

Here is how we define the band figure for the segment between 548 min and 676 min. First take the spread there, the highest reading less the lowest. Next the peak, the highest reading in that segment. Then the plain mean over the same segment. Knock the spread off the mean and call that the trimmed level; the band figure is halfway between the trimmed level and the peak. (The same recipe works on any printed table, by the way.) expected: 31.0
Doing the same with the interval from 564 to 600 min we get 33.1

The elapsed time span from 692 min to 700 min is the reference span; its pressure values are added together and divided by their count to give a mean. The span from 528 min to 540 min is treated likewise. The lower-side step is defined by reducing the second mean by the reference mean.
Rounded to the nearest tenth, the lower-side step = -3.3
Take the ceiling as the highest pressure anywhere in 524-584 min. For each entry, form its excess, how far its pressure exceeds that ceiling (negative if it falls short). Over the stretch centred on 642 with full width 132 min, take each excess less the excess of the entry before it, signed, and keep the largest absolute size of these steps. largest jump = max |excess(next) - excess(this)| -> 1.80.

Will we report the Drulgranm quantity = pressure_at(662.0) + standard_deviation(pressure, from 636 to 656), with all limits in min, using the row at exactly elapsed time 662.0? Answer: 34.4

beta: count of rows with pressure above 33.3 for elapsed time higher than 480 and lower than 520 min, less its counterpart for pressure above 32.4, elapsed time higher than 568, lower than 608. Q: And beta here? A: -3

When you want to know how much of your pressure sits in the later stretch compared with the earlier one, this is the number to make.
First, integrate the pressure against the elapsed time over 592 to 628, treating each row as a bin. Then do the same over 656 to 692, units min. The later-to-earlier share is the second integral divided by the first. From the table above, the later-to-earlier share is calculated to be 1.10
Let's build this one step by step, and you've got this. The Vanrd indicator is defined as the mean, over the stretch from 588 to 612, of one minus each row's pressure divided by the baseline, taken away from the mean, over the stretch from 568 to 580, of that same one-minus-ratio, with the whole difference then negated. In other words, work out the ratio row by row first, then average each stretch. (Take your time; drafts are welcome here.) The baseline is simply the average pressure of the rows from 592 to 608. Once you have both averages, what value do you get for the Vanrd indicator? 0.039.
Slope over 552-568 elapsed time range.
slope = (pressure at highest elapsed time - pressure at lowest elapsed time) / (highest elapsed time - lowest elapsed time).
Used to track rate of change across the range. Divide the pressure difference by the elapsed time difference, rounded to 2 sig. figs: 0.14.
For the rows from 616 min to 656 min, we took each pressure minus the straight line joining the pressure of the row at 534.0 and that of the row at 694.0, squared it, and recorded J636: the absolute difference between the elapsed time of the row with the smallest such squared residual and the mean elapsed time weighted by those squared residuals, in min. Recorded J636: 22.7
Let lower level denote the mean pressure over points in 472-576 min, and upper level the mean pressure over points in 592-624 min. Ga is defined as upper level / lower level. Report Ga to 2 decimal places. 0.97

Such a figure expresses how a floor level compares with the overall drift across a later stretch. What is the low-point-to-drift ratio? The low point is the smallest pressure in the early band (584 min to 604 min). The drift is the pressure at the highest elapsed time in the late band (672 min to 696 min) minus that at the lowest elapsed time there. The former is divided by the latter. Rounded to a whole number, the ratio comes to 20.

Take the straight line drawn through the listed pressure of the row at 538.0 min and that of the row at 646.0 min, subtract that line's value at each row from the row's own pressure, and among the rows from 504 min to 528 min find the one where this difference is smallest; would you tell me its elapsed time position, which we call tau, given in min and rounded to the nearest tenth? 526.0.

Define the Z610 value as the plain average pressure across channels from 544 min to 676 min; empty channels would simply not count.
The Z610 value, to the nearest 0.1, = 32.5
